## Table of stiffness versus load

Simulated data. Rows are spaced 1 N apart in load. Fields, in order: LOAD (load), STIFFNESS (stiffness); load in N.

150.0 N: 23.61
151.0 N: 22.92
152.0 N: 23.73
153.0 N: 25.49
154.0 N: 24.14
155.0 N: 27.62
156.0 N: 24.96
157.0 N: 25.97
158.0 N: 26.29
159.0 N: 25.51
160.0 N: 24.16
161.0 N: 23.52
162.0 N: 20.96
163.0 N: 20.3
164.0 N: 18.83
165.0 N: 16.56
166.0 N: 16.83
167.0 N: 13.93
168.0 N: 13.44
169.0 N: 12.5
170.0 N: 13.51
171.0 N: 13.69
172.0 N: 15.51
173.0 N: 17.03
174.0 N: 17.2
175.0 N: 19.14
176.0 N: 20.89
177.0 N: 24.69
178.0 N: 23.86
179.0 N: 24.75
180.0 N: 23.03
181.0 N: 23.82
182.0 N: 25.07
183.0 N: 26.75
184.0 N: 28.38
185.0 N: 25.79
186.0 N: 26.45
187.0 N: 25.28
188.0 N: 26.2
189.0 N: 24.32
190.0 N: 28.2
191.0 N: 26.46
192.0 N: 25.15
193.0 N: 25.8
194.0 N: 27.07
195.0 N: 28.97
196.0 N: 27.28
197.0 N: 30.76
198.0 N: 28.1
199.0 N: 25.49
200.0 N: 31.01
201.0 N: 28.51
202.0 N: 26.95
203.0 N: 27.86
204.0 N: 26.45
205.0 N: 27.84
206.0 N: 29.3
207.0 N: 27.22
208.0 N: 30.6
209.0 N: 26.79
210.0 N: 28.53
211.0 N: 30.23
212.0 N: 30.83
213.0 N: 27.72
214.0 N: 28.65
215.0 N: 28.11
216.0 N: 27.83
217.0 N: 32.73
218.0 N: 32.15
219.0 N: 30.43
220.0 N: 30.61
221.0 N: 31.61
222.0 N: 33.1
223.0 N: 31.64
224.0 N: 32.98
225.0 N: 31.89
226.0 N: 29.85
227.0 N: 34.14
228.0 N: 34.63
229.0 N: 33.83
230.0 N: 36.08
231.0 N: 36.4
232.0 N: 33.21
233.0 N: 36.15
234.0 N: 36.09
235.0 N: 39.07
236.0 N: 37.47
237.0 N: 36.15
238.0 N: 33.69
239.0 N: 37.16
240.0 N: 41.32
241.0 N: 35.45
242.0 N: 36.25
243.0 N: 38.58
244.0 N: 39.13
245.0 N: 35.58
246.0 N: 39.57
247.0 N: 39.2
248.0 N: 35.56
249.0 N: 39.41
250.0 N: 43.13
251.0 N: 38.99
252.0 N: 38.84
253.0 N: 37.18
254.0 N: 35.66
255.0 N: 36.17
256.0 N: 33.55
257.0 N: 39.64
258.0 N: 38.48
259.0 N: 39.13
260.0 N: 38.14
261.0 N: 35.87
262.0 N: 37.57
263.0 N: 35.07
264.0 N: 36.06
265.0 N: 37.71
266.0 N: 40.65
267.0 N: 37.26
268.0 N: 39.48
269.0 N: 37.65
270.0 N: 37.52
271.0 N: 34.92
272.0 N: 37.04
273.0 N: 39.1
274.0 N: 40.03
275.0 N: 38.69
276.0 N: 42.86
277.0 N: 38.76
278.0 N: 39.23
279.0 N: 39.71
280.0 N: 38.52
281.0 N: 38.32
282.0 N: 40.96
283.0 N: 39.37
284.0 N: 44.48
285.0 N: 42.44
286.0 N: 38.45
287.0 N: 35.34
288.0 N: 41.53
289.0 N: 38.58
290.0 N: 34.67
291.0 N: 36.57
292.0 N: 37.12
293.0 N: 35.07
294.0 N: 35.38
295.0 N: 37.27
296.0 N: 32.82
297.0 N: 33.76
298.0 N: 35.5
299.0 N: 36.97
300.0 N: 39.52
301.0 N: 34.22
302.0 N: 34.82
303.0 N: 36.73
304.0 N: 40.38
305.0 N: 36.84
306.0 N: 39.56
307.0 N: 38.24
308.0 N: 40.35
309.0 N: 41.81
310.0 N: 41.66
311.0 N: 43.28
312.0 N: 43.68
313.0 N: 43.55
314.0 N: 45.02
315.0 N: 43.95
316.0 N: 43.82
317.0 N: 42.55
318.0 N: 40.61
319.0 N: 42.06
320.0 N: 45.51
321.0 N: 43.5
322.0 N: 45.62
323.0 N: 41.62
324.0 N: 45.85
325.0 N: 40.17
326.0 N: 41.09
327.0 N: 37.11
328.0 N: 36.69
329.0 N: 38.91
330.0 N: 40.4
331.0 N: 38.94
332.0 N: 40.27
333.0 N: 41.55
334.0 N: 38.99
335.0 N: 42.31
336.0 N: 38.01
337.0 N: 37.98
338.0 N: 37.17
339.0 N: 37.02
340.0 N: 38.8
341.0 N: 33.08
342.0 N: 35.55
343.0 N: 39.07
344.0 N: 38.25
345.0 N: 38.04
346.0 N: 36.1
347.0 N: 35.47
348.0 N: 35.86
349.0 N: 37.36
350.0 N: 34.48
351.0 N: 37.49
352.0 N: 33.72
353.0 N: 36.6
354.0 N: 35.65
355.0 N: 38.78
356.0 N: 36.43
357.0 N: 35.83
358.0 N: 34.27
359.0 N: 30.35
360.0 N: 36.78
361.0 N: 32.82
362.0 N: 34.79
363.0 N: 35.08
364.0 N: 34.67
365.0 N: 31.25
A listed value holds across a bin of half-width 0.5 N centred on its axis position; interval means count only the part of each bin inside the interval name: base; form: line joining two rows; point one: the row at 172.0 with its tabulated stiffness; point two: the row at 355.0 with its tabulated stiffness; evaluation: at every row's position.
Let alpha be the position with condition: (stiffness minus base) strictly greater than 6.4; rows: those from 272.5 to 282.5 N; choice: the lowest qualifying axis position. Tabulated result 273.0 N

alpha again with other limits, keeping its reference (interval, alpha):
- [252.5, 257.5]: 253.0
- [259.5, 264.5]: 260.0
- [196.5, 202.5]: 197.0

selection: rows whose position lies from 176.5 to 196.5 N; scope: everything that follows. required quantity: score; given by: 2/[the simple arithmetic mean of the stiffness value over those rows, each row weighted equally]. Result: 0.077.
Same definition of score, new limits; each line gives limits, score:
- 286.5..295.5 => 0.054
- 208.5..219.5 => 0.068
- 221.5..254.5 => 0.055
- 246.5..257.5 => 0.053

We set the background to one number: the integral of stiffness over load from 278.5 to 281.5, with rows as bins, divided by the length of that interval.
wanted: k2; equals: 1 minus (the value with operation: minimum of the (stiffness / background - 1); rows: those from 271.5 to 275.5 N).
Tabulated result 1.05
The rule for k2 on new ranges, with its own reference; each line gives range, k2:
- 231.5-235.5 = 1.15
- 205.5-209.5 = 1.31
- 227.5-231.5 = 1.13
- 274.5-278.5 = 1.00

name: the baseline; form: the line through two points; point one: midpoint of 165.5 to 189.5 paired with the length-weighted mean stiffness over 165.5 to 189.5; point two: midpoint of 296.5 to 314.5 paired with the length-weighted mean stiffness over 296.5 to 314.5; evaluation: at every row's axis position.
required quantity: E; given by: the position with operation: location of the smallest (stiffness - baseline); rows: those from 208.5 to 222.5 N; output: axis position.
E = 209.0 N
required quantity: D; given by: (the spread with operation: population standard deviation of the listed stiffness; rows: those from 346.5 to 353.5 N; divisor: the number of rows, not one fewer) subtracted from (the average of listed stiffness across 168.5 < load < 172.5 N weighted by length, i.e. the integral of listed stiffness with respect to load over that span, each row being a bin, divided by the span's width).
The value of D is 12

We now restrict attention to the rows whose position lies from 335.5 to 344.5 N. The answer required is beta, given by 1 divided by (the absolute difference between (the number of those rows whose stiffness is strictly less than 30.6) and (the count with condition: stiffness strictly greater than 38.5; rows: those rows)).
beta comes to 0.50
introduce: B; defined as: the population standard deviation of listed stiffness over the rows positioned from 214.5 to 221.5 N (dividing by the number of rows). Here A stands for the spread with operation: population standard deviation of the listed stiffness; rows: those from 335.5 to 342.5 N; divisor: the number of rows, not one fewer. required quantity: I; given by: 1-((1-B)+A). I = 0.0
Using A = 1.79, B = 1.8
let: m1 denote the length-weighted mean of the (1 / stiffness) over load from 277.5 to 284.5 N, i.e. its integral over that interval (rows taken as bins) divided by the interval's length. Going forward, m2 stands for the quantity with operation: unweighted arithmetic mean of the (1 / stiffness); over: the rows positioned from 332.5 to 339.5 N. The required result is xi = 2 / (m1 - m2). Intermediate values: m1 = 0.025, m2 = 0.0257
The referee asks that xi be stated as -2870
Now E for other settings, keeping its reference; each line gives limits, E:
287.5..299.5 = 296.0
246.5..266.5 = 256.0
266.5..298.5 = 296.0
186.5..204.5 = 199.0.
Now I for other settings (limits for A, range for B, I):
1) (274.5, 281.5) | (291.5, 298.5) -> 0.0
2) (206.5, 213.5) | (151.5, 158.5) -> -0.3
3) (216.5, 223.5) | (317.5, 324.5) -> 1.1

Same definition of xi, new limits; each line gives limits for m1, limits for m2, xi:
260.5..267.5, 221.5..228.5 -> -529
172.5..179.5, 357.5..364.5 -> 105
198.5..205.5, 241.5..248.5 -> 208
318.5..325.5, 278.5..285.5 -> -1196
